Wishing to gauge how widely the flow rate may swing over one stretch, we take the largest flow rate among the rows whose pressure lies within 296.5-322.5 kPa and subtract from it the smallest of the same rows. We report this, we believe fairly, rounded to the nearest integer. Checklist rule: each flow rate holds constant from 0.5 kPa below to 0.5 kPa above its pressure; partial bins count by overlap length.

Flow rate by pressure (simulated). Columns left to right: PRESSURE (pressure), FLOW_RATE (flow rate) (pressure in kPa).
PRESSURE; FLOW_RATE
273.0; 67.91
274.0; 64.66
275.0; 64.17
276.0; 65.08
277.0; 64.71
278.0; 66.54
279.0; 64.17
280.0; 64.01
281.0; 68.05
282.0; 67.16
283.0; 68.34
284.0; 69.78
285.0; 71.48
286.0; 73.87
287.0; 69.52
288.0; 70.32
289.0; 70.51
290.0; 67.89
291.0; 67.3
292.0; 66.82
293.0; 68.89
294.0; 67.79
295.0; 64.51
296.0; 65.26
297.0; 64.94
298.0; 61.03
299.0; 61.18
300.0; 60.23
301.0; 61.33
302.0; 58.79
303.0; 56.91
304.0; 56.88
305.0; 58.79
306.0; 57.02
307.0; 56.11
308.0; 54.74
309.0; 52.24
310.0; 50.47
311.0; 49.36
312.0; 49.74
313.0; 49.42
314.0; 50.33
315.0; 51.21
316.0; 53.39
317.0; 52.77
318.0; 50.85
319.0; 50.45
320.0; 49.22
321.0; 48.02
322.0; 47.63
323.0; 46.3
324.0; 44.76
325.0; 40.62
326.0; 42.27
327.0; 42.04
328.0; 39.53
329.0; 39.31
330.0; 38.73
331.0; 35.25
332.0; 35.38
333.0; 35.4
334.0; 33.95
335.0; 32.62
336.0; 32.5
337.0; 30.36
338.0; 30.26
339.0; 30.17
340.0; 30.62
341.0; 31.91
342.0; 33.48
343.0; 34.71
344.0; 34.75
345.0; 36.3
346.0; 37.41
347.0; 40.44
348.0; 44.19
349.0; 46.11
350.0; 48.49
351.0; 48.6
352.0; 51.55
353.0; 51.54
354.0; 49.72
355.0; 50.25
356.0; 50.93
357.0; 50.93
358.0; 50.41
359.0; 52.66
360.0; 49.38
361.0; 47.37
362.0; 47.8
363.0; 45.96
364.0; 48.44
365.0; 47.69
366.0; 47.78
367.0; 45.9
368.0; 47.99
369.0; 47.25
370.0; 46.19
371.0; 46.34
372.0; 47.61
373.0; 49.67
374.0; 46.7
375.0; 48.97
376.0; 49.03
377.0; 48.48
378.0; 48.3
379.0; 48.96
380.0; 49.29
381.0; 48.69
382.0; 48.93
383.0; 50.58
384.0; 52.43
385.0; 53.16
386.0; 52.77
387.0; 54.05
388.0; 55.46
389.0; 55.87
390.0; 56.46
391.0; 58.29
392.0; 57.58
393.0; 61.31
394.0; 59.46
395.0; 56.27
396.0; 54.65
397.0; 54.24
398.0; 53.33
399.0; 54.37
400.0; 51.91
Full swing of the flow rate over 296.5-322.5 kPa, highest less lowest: 17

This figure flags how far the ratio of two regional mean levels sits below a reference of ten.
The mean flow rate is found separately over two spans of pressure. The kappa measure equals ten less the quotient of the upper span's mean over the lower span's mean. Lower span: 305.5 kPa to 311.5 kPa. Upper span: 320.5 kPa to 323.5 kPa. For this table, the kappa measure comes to 9.1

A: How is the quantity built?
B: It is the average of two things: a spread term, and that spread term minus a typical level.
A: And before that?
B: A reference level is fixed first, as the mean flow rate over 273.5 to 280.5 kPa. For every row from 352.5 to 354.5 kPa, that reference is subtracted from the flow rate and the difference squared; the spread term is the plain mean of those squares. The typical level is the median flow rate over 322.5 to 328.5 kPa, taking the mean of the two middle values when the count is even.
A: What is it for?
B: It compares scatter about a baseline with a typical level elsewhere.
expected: 179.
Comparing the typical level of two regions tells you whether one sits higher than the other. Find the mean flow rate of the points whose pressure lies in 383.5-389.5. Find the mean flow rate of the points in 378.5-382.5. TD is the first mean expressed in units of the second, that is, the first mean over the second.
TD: 1.1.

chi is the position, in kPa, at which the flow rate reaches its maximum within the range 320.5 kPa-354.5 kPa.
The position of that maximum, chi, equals 352.0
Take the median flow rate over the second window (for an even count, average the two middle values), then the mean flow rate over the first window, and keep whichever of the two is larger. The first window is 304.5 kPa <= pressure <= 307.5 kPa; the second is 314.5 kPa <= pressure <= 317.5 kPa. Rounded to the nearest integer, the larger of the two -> 57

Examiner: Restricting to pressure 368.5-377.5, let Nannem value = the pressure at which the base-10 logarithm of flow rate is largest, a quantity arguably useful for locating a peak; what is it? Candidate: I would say 373.0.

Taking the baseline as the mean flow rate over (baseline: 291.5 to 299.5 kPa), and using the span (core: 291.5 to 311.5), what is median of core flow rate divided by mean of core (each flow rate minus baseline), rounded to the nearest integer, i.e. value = -11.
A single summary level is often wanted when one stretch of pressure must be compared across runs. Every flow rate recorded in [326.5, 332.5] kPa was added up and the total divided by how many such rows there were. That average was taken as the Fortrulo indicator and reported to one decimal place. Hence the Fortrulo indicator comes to 38.4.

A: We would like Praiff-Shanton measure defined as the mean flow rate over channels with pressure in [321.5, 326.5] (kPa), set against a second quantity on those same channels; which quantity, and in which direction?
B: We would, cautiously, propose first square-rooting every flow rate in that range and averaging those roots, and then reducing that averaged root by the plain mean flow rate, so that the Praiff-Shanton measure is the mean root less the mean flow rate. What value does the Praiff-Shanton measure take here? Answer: -38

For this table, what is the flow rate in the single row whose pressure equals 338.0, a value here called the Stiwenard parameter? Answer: 30.26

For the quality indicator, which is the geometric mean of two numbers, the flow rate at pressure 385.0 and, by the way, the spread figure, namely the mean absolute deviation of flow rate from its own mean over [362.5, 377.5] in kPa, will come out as 7.2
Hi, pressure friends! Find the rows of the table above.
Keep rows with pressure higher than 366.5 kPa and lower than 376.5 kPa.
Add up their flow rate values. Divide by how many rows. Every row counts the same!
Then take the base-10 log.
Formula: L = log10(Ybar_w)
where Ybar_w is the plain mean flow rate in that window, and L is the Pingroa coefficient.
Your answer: 1.68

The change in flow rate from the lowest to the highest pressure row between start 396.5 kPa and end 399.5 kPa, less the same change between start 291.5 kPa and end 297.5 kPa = 2.0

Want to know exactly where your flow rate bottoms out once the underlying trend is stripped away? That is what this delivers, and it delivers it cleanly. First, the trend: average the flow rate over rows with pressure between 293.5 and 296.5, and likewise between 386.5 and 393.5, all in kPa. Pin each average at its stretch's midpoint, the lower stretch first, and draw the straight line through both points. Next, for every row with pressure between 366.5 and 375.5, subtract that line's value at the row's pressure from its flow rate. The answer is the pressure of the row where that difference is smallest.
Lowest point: 367.0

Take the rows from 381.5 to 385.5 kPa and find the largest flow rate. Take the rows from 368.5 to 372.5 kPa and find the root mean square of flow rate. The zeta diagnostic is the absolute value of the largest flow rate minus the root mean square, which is 6.3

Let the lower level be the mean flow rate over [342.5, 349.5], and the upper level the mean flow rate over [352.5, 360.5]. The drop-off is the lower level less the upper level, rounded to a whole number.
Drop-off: -12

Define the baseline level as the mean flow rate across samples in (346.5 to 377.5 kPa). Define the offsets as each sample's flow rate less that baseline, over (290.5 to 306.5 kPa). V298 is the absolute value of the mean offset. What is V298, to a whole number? 14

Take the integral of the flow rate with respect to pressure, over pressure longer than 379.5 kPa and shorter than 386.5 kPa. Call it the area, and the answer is 356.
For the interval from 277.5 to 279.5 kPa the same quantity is 131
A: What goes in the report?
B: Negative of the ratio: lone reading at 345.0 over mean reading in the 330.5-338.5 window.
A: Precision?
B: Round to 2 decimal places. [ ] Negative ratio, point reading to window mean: -1.09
